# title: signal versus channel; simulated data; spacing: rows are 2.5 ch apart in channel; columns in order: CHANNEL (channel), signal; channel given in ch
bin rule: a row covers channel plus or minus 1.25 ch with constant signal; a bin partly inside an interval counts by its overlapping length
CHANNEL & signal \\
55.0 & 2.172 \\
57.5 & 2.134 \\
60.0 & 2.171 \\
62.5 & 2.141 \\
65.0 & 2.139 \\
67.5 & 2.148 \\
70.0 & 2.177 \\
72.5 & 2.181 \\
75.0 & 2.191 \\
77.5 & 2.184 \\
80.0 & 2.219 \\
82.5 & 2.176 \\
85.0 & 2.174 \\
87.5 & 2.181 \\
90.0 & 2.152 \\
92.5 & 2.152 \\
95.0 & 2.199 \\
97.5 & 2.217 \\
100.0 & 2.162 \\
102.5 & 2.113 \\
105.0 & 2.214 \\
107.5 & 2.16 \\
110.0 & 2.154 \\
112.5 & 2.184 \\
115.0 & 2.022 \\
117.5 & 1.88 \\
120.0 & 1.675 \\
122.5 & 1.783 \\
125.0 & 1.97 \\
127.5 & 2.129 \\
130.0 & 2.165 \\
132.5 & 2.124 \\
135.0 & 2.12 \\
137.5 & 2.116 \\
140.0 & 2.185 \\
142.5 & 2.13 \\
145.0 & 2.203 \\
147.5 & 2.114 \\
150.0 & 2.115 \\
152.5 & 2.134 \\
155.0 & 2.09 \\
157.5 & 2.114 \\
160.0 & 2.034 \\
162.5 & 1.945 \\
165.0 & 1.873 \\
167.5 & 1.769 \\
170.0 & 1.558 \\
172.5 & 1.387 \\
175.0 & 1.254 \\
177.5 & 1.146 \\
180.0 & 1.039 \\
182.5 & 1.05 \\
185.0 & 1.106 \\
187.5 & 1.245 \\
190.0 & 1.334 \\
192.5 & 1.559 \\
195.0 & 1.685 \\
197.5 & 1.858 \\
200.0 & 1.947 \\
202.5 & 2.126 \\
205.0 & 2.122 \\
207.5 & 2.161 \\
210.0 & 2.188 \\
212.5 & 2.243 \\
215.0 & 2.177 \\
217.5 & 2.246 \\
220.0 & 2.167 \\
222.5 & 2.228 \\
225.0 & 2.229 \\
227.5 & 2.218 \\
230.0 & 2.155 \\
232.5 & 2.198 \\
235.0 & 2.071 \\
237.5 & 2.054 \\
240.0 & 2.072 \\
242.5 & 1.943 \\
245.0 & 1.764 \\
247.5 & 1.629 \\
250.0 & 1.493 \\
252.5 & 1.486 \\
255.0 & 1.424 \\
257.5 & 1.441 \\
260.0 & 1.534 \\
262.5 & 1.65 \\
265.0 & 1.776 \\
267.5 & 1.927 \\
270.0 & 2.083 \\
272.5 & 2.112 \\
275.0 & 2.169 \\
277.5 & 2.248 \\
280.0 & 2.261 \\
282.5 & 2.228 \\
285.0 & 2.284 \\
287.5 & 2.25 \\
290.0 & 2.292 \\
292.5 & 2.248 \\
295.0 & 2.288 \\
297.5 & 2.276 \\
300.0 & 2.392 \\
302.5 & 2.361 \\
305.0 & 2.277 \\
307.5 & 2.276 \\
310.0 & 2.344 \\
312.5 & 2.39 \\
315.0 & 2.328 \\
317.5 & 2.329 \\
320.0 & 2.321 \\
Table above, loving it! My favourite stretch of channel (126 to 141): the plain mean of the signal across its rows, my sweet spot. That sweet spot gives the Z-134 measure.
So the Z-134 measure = 2.14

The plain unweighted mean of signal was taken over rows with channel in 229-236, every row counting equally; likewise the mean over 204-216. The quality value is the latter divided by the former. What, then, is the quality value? 1.02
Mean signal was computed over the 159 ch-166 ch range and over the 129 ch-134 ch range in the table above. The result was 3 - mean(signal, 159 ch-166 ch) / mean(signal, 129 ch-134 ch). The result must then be 2.09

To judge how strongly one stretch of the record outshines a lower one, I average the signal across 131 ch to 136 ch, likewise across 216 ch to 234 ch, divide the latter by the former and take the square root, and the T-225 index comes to 1.02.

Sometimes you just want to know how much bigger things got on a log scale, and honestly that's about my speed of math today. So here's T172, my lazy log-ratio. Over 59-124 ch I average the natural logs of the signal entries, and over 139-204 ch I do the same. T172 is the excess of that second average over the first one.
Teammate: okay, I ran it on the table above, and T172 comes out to -0.23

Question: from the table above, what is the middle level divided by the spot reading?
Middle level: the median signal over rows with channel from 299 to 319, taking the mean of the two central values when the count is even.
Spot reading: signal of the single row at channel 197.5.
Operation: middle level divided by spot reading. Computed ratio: 1.26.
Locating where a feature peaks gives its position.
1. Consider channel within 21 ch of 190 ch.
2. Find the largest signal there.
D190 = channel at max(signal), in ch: 210.0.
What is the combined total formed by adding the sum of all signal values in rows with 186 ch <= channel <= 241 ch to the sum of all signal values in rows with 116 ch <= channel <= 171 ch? 88.5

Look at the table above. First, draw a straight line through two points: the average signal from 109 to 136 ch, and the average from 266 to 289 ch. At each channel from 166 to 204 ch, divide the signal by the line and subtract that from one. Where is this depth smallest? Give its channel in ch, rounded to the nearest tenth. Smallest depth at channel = 202.5 ch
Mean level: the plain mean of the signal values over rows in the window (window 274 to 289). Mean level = 2.2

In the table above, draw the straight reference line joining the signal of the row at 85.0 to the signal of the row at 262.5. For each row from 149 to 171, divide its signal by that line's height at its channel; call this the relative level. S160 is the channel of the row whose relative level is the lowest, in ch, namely 170.0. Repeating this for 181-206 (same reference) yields 182.5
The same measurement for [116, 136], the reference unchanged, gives 120.0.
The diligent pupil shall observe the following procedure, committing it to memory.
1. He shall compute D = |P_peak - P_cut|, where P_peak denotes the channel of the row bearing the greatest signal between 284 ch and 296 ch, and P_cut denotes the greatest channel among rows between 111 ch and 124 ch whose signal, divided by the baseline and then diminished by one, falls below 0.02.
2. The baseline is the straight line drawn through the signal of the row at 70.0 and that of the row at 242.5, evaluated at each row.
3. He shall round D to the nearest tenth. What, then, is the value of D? 167.5 ch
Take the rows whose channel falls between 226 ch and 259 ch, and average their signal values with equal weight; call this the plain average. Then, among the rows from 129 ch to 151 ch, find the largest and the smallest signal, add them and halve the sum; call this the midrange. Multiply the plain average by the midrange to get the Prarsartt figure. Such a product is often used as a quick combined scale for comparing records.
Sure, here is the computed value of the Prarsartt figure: 4.0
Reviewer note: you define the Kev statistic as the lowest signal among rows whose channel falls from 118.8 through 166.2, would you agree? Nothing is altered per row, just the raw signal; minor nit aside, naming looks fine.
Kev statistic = 1.675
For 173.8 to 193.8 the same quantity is 1.039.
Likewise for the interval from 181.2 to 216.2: 1.05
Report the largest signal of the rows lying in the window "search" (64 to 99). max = 2.219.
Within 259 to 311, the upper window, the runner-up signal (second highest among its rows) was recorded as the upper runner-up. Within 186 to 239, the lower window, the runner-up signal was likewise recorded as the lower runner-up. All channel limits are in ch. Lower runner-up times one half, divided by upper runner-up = 0.475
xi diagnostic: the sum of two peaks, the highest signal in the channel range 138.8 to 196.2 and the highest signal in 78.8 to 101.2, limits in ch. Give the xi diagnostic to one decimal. 4.4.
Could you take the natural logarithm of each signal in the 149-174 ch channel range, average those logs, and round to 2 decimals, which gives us 0.63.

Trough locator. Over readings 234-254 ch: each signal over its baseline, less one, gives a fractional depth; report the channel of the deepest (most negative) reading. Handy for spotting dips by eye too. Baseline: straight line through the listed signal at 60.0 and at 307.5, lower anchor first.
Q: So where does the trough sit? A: 252.5 ch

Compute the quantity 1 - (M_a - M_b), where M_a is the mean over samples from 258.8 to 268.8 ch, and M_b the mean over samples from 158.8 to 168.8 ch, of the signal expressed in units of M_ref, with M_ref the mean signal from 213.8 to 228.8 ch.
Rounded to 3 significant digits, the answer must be 1.08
